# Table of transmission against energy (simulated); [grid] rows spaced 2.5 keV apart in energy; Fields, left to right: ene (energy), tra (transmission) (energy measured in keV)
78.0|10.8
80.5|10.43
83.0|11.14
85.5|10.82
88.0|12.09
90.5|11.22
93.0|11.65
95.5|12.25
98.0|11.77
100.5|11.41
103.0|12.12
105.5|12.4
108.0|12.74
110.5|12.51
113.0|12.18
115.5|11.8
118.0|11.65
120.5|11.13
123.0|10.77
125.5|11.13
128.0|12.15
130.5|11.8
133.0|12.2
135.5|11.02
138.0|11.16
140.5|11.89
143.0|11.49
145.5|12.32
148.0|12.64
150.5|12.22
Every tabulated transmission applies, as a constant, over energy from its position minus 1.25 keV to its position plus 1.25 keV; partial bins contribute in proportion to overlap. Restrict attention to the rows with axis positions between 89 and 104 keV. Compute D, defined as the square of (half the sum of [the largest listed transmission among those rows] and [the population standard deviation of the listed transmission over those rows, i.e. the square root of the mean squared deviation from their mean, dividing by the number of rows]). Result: 39.8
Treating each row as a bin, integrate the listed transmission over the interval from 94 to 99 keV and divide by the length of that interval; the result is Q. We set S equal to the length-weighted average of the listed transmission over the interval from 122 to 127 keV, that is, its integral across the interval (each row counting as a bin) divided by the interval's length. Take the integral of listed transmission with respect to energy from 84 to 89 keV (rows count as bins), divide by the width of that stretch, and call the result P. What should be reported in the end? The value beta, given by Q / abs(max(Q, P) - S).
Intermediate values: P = 11.4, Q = 12.0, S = 11.0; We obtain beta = 12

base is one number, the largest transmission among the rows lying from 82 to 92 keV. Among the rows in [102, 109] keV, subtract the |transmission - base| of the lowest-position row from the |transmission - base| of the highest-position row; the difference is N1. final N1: 0.62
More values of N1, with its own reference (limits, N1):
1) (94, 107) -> 0.15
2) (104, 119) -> 0.13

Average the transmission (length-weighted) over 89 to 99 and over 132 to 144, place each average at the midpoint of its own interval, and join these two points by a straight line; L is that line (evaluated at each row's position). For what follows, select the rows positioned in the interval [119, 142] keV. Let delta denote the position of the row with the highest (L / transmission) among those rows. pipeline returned 123.0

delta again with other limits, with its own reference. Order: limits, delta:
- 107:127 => 123.0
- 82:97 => 85.5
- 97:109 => 100.5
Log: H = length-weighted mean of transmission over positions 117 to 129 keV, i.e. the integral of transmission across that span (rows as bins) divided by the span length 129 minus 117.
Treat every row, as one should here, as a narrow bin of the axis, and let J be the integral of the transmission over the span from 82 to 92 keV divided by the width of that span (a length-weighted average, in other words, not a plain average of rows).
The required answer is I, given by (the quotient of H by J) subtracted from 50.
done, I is 49.0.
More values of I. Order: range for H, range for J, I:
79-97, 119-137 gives 49.0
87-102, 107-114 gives 49.1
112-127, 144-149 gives 49.1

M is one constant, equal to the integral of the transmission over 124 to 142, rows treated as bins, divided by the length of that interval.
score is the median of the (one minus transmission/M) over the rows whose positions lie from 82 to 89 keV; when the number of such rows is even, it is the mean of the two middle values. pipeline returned 0.04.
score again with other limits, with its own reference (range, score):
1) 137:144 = 0.01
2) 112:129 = 0.00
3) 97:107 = -0.03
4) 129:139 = 0.01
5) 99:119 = -0.05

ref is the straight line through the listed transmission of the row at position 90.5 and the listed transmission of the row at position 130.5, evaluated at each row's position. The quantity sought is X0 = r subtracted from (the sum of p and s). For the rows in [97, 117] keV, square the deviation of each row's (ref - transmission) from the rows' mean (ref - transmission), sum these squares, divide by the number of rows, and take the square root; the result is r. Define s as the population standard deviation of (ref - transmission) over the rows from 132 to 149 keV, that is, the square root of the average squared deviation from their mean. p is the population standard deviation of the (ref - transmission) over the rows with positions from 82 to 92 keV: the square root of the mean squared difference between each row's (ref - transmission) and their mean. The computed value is 0.60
